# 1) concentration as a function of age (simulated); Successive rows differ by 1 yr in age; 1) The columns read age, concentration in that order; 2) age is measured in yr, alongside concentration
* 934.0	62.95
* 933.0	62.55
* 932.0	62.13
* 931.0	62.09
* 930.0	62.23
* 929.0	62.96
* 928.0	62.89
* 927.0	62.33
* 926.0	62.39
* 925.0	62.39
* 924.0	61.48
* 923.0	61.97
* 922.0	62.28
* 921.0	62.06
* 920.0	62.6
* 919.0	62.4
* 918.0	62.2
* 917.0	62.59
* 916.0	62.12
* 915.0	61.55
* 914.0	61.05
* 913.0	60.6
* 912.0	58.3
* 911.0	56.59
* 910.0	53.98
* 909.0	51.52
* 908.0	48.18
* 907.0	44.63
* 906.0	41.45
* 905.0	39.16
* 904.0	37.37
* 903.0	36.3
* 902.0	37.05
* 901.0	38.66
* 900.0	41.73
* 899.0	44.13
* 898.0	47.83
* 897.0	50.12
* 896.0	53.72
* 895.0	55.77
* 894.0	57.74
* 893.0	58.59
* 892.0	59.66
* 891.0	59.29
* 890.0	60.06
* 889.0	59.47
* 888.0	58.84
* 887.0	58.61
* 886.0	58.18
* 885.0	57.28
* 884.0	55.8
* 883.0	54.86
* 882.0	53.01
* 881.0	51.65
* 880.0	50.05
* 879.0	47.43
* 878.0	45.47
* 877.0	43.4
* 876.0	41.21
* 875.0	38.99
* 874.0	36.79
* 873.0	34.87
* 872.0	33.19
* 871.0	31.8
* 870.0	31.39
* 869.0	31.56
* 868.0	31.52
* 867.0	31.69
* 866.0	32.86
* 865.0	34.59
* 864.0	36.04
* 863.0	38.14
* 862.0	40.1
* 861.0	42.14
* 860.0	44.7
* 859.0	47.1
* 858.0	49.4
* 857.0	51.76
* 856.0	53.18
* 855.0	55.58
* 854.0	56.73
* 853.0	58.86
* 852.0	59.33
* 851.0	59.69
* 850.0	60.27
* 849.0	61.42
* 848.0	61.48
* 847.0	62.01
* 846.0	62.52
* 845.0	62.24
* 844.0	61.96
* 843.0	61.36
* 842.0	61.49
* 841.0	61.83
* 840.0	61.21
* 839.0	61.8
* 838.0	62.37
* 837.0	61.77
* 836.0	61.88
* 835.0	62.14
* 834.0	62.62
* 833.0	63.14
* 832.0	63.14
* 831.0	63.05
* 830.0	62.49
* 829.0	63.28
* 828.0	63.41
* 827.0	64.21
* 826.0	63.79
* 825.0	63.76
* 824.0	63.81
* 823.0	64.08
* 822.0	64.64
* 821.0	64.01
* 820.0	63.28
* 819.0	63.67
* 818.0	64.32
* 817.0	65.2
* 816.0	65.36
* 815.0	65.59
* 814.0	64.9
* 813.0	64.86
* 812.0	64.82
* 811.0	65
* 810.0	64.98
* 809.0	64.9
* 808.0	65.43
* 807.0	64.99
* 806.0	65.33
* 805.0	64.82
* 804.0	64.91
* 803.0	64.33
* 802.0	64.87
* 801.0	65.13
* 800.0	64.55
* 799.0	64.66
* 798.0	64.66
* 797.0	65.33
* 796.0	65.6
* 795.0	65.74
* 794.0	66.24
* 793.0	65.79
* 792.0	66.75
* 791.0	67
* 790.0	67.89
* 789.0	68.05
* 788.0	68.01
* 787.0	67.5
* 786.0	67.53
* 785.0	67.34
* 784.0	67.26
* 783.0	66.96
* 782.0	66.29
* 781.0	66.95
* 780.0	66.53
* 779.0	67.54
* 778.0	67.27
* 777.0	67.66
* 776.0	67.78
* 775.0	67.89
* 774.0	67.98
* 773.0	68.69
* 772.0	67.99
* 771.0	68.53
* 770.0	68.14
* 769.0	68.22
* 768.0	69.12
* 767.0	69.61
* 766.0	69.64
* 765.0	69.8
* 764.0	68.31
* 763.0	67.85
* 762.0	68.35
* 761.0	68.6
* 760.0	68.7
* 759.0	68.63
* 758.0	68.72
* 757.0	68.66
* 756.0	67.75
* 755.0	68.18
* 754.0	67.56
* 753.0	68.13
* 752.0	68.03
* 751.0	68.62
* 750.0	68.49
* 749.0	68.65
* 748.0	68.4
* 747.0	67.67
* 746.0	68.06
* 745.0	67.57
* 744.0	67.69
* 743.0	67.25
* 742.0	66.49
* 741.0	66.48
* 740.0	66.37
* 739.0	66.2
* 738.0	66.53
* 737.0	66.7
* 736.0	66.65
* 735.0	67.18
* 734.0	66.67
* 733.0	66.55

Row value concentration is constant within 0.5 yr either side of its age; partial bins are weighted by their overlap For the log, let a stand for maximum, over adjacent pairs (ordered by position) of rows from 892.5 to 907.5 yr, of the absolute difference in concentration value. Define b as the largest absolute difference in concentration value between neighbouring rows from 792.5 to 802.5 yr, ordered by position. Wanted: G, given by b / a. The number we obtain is 0.2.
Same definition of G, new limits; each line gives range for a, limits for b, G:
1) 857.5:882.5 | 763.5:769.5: 0.6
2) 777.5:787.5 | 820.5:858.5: 2.4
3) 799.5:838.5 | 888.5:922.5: 4.2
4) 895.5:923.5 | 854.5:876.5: 0.7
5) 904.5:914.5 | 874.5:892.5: 0.7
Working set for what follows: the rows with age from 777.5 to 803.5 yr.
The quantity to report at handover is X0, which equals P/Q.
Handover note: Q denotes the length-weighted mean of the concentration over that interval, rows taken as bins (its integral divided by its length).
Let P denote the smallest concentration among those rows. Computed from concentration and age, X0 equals 0.97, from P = 64.33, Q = 66.4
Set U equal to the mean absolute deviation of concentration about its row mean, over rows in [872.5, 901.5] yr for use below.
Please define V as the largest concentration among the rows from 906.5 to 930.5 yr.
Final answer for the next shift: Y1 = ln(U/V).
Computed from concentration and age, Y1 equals -2.2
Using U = 6.9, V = 62.96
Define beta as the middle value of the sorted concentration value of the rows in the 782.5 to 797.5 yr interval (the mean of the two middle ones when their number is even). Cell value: 67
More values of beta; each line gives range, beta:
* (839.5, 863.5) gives 60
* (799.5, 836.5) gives 64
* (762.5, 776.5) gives 68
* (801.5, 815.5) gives 65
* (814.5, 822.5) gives 64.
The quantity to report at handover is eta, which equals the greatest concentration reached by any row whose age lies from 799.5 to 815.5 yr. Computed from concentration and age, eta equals 65.59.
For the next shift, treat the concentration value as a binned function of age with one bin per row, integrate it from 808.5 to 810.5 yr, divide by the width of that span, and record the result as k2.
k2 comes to 64.9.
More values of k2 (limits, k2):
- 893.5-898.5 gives 53.0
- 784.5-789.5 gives 67.7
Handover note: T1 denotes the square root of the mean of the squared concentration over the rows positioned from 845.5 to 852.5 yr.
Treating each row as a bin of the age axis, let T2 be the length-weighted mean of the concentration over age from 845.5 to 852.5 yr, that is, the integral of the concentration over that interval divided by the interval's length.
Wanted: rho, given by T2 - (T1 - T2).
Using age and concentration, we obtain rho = 61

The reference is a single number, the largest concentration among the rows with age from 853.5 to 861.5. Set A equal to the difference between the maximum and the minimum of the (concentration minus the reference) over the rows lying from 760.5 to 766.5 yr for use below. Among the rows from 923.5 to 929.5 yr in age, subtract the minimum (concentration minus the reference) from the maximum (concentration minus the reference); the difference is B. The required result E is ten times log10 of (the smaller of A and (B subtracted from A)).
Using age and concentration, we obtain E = -3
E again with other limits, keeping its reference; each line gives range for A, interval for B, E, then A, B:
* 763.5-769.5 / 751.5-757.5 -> -3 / 2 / 1.1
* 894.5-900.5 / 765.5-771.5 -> 11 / 14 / 1.5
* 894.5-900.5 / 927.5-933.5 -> 11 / 14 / 0.9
